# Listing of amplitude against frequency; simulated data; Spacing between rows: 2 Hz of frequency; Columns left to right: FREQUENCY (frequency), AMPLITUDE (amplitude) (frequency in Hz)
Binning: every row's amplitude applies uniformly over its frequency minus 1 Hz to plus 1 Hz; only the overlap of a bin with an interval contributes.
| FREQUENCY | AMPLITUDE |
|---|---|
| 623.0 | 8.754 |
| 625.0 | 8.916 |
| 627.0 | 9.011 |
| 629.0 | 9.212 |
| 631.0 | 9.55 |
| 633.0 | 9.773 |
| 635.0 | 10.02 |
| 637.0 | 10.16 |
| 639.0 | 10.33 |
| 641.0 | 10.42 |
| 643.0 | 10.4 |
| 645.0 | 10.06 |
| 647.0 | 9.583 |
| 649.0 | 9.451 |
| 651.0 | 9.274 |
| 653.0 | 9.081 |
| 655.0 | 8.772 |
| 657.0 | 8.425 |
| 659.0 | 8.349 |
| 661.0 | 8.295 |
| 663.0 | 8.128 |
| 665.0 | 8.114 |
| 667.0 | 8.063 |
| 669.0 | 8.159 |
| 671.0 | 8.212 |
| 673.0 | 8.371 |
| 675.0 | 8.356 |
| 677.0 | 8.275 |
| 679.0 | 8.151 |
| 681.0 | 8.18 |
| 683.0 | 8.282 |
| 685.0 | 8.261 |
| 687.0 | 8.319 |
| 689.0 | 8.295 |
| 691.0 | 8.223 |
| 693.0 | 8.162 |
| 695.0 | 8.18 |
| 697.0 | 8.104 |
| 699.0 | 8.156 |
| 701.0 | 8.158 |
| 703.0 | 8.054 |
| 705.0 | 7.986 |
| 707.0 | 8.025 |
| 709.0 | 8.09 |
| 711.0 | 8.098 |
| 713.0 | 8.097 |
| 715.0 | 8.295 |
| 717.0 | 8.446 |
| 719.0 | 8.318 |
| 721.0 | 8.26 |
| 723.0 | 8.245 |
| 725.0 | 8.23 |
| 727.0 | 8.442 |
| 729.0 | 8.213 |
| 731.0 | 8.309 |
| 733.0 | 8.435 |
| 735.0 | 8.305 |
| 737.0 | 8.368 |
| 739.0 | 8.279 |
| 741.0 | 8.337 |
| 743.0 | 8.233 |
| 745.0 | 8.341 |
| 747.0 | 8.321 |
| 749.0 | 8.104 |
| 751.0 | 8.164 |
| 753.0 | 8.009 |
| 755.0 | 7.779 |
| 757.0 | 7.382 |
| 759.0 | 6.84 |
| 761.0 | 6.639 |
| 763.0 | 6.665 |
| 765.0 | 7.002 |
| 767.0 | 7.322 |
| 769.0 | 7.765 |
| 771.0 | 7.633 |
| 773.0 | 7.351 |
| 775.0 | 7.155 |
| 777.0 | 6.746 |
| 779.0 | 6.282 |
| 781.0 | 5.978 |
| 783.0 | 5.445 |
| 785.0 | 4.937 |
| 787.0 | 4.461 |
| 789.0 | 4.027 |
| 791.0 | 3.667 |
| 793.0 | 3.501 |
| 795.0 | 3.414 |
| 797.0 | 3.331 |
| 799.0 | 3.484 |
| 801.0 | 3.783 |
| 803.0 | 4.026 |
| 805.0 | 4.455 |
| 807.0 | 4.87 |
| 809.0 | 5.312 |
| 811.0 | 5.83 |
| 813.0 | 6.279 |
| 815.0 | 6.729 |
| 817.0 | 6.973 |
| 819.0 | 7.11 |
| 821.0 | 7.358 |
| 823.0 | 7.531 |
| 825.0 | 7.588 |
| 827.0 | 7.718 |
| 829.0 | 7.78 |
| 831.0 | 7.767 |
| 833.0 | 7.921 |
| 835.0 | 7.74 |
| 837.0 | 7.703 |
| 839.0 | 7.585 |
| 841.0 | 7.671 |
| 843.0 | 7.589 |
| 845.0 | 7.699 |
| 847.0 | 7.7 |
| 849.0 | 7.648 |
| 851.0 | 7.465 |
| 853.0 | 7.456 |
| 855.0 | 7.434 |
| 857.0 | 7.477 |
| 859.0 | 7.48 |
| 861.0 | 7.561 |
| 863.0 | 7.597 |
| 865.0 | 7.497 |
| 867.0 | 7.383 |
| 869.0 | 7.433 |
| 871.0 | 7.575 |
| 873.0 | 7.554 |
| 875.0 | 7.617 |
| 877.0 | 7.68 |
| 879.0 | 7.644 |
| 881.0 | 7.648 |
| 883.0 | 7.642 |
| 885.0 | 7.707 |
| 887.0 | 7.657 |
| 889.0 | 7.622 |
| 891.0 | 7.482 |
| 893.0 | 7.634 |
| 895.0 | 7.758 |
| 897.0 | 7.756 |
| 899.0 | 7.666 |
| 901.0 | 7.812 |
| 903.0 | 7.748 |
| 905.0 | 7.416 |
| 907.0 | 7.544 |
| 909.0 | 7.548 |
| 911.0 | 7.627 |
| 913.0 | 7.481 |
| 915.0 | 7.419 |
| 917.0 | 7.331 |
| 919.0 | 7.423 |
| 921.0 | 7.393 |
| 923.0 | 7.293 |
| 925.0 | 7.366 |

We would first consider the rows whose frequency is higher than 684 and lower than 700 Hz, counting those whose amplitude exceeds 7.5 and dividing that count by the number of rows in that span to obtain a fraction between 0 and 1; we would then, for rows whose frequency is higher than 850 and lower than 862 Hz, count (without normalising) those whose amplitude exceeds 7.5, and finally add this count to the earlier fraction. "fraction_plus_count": 2.0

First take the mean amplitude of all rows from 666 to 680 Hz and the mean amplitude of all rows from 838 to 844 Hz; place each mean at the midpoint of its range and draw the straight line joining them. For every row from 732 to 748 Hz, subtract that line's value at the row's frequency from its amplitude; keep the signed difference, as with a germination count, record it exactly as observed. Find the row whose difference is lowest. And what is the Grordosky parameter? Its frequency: 743.0 Hz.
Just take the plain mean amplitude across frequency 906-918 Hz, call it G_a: 7.5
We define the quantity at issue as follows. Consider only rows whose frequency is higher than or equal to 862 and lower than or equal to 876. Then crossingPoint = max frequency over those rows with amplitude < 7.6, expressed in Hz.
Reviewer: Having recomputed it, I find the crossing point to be 873.0 Hz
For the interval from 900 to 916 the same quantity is 915.0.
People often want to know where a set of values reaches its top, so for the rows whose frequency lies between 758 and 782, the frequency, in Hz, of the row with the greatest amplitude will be 769.0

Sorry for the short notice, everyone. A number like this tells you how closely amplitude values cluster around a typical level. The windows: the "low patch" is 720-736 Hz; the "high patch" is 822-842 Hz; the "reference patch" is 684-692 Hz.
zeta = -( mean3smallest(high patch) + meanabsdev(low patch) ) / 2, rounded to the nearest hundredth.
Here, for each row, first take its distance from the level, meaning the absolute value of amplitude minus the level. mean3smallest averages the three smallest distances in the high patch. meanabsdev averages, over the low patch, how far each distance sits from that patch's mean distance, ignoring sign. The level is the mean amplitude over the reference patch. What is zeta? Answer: -0.25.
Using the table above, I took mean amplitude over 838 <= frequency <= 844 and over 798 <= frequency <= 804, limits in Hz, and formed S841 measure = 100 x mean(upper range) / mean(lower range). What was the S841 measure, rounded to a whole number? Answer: 202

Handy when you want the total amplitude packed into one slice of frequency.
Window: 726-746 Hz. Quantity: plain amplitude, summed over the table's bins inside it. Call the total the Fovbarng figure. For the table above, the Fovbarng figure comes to 83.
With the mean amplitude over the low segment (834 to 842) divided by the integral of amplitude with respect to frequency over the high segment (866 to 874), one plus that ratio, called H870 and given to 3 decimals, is 1.128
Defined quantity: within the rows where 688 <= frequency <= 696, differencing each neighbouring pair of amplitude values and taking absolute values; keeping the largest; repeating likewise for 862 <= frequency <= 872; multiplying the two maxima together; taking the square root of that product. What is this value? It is 0.10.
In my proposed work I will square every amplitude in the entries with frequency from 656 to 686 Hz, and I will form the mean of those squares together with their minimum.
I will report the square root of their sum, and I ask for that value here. 11.5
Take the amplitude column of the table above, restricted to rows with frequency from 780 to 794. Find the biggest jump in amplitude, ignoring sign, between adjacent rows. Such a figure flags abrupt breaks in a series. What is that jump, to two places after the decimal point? 0.53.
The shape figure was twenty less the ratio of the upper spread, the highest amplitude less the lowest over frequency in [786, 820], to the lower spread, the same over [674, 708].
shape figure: 9.8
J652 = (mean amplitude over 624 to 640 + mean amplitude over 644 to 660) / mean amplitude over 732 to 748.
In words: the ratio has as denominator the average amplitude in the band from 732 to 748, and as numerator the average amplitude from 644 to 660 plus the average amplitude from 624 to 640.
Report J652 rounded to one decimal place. 2.3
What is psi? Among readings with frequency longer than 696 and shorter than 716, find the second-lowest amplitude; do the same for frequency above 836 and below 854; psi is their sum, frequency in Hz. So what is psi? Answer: 15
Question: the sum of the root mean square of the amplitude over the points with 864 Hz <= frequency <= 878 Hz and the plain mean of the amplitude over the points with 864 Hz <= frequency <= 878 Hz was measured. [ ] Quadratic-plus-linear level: 15.1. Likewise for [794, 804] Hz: 7.2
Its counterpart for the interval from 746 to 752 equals 16.4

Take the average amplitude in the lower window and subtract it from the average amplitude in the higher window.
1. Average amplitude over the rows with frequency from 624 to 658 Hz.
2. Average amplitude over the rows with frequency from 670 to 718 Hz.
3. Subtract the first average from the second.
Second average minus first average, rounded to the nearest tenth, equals -1.4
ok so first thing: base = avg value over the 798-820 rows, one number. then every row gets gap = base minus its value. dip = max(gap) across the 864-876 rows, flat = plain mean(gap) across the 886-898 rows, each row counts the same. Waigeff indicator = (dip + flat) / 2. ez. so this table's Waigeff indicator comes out -2.2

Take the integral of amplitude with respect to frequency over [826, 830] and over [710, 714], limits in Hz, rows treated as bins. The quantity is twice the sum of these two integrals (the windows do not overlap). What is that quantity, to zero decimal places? 127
